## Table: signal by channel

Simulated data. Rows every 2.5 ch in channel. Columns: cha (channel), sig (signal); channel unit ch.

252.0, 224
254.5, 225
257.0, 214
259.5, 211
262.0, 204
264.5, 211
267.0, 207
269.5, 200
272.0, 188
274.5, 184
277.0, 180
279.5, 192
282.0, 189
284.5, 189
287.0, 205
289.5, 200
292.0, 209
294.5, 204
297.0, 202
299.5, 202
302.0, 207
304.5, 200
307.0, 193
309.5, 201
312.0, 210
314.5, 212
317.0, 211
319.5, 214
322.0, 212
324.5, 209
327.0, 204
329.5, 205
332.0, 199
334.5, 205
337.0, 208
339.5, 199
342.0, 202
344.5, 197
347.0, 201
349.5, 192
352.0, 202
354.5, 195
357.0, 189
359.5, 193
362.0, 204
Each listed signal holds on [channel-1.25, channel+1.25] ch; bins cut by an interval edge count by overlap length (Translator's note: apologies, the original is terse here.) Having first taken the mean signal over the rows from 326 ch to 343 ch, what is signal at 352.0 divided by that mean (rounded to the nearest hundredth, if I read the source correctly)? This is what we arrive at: 0.99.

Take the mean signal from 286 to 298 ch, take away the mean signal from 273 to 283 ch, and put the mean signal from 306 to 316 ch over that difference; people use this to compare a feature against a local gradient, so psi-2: 11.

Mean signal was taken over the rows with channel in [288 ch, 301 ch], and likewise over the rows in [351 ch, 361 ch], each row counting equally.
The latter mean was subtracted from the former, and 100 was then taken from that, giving -91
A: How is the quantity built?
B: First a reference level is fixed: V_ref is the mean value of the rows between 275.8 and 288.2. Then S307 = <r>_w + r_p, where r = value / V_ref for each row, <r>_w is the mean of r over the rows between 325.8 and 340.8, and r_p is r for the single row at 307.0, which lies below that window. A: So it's 2.08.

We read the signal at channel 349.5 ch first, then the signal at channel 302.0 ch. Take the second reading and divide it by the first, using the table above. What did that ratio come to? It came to 1.08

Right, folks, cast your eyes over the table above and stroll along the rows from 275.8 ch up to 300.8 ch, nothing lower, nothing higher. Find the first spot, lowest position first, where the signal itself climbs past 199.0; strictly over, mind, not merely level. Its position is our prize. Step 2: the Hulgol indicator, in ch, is 287.0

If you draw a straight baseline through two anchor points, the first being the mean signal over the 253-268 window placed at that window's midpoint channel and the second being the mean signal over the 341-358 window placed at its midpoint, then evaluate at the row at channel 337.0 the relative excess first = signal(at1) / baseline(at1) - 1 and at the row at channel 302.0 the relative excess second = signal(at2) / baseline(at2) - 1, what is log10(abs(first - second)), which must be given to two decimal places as -1.45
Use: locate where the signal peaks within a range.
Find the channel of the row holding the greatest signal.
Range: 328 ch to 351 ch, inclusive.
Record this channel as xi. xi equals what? 337.0 ch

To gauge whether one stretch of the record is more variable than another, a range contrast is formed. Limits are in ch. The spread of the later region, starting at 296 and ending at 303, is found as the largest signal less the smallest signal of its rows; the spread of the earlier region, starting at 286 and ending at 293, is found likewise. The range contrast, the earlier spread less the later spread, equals 4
